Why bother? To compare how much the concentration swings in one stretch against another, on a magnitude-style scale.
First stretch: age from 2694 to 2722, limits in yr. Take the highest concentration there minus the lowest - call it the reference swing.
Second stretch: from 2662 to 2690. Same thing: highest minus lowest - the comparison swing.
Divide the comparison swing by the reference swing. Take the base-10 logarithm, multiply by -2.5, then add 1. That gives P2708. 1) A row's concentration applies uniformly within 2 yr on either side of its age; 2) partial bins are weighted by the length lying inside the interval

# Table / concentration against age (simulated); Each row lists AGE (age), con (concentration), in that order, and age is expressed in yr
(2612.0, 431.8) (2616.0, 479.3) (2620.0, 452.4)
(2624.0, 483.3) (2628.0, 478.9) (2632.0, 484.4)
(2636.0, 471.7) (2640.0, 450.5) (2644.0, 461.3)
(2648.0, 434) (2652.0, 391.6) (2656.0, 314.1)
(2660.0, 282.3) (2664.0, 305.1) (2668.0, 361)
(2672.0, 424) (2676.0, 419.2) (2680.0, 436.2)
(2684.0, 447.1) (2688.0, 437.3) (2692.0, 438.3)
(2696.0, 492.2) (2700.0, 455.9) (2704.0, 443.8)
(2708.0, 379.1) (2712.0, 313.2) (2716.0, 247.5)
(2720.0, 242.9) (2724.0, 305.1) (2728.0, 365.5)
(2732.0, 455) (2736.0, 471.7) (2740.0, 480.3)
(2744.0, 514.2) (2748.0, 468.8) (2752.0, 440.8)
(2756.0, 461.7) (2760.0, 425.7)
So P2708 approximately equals 1.6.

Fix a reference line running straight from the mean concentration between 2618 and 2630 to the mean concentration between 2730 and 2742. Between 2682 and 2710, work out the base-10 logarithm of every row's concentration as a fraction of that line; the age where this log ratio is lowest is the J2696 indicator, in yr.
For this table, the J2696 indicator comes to 2708.0 yr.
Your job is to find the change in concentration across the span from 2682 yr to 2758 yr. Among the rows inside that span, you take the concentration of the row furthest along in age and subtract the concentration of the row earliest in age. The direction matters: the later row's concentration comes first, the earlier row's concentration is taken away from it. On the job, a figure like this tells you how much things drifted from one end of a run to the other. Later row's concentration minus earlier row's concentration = 15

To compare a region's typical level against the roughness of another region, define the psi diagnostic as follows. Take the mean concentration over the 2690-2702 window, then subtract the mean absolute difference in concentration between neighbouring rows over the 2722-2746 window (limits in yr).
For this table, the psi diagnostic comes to 420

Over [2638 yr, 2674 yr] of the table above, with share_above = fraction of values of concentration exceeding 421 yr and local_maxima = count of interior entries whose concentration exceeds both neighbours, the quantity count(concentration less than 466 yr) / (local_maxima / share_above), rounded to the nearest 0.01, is 4.00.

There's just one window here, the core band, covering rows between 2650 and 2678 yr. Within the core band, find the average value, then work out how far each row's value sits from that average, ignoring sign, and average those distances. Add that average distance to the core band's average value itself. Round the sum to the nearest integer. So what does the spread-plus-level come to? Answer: 405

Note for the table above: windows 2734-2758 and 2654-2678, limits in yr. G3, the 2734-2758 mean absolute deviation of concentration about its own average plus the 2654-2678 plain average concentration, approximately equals 367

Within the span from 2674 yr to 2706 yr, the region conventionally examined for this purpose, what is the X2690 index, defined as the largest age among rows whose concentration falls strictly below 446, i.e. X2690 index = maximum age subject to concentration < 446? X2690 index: 2704.0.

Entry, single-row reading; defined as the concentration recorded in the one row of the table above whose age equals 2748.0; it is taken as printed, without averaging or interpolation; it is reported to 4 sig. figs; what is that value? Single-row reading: 468.8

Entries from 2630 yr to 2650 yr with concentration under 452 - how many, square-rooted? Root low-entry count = 1.41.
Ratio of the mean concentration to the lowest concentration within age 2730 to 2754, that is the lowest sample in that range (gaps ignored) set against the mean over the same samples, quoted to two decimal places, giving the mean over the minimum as 1.07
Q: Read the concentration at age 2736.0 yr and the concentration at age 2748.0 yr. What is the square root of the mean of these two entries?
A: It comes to 21.7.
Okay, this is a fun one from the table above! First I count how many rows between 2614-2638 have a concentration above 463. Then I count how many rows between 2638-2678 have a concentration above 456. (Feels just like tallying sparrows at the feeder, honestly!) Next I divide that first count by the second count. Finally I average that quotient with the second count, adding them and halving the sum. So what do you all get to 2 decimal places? 3.00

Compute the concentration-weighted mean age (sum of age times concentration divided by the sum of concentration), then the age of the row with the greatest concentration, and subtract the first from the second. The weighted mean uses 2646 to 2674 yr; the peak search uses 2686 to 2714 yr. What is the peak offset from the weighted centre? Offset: 36.2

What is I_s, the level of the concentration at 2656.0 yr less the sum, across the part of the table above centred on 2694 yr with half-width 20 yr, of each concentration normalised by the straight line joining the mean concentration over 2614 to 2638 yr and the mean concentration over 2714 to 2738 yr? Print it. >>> 303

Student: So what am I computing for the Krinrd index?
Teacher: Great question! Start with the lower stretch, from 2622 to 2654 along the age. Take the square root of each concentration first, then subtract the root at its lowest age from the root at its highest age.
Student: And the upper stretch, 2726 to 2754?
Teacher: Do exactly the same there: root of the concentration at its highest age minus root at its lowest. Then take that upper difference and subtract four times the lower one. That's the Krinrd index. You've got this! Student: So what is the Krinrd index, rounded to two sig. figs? 11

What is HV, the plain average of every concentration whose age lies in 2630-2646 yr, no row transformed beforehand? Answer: 467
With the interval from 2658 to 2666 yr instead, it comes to 294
